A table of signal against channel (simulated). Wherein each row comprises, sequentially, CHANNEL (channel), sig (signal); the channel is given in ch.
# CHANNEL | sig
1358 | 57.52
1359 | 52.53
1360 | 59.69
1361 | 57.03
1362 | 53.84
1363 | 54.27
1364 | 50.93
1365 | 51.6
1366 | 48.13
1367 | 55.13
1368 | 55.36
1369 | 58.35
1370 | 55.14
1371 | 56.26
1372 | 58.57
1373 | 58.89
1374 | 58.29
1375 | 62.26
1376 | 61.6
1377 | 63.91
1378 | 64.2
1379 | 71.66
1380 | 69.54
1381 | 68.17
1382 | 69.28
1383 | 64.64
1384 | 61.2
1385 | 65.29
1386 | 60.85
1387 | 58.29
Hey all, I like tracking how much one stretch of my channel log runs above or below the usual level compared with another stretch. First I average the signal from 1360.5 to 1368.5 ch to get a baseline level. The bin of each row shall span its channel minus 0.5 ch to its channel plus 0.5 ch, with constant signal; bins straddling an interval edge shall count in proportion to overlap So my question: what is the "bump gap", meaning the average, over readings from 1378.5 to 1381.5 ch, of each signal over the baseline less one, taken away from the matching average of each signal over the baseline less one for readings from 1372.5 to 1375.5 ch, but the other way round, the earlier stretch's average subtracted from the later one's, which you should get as 0.19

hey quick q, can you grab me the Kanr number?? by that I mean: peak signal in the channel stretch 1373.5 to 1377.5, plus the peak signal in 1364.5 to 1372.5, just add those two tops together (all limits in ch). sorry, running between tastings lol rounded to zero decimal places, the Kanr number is 122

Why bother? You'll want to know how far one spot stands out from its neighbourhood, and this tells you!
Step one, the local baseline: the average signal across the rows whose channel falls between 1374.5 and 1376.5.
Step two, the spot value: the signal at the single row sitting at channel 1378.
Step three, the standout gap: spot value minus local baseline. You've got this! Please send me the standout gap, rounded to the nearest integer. 2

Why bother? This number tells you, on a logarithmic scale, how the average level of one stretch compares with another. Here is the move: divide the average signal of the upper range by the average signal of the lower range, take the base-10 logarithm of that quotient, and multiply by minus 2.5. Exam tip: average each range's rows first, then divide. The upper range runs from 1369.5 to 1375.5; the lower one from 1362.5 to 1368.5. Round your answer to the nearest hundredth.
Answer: -0.11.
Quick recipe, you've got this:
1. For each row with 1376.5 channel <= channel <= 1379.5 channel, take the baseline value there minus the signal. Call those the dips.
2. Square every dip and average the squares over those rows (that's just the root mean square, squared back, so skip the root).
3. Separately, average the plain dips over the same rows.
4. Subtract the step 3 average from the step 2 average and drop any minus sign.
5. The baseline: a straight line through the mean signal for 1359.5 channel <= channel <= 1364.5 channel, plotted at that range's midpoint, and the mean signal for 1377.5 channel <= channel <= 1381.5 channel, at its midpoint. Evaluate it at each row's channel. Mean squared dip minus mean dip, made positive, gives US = 9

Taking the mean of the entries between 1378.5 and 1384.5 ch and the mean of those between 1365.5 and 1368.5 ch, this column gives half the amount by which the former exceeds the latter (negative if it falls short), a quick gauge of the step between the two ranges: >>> 7.3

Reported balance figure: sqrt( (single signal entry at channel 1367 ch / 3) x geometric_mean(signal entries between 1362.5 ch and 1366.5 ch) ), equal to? 30.7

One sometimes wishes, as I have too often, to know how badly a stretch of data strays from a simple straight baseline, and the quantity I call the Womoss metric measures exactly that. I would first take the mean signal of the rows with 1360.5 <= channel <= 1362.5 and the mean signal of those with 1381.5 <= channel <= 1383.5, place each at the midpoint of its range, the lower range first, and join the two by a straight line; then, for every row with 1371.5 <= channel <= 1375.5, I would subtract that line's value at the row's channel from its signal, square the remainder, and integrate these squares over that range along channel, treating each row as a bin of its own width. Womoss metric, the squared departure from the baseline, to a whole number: 31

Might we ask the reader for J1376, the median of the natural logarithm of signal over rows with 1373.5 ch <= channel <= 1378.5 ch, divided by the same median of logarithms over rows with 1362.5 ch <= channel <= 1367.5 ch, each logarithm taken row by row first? 1.05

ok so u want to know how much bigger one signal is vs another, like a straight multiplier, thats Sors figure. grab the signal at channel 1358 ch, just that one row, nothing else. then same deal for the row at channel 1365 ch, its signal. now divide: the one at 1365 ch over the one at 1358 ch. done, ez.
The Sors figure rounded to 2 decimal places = 0.90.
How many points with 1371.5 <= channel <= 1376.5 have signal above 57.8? 5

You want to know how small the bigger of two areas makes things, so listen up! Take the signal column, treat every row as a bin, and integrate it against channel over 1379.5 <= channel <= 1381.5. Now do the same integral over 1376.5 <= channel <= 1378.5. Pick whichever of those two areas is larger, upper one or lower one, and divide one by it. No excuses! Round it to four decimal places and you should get 0.0073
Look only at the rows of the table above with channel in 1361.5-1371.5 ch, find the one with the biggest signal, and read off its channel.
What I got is 1369 ch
